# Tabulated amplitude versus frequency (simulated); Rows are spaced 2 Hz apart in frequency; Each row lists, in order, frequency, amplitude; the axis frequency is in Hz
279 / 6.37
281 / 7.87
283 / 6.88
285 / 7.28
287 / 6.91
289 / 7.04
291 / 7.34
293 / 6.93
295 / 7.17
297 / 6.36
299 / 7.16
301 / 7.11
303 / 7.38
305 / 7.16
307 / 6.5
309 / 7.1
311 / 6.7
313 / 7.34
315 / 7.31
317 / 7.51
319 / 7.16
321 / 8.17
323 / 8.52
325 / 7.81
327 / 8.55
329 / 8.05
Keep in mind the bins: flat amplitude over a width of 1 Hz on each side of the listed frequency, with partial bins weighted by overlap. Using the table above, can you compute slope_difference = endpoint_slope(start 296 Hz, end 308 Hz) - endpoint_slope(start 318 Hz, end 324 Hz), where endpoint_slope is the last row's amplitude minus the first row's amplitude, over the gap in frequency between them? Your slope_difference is -0.33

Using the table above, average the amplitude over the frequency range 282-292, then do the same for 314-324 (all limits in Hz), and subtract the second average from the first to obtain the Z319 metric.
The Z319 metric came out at -0.64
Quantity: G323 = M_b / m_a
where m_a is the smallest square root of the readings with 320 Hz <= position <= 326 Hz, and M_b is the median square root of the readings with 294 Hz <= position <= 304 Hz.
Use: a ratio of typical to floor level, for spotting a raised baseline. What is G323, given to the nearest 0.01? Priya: 0.96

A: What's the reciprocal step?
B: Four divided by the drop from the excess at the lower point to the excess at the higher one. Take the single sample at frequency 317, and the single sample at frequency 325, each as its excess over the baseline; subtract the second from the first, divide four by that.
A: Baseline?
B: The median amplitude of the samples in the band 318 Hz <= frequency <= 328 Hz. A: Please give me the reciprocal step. -13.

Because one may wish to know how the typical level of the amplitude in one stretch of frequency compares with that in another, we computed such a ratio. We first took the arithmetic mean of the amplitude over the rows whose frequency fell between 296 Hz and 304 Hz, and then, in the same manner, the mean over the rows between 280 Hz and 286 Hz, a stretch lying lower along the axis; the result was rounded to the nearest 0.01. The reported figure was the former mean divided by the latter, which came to 0.95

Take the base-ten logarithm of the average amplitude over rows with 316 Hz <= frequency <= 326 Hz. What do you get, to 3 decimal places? 0.894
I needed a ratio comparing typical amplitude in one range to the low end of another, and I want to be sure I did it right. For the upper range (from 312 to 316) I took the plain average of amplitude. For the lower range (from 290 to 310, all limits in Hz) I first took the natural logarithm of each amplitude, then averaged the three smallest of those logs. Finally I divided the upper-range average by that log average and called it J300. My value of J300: 3.88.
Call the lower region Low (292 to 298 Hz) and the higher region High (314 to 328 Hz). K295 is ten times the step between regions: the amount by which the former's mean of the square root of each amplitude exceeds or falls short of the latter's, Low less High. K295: -1.9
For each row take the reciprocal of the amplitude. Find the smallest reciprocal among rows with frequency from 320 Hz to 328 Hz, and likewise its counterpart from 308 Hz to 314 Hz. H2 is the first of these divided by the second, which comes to 0.86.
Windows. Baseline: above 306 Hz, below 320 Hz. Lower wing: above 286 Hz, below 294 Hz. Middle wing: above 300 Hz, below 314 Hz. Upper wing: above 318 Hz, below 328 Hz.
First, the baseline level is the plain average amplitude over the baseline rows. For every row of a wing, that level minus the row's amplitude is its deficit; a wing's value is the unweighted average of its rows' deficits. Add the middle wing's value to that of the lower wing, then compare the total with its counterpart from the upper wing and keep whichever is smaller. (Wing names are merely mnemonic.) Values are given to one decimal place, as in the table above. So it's -1.0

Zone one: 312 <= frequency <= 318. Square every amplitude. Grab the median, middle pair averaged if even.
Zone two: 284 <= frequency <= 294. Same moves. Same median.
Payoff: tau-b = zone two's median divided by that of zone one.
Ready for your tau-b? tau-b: 0.92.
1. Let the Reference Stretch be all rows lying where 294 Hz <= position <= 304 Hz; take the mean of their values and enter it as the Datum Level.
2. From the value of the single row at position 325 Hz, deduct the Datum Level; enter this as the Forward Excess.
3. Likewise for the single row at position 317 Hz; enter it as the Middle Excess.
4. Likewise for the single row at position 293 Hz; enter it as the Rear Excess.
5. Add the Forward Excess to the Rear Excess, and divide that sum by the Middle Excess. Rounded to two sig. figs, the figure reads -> 1.4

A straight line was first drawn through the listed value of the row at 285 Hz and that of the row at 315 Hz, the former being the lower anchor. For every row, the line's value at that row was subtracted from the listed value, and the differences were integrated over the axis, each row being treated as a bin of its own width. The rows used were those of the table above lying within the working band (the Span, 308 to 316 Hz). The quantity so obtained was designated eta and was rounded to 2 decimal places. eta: -1.56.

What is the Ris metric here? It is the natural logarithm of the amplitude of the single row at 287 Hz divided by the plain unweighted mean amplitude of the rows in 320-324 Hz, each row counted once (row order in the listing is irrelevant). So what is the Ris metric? -0.19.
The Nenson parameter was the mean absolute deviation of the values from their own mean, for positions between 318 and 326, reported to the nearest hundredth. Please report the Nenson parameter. 0.43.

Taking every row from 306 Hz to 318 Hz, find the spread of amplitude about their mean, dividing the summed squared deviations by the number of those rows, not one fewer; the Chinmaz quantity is 0.362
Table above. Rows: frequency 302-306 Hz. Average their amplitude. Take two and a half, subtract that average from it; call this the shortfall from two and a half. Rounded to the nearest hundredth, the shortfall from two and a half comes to -4.77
